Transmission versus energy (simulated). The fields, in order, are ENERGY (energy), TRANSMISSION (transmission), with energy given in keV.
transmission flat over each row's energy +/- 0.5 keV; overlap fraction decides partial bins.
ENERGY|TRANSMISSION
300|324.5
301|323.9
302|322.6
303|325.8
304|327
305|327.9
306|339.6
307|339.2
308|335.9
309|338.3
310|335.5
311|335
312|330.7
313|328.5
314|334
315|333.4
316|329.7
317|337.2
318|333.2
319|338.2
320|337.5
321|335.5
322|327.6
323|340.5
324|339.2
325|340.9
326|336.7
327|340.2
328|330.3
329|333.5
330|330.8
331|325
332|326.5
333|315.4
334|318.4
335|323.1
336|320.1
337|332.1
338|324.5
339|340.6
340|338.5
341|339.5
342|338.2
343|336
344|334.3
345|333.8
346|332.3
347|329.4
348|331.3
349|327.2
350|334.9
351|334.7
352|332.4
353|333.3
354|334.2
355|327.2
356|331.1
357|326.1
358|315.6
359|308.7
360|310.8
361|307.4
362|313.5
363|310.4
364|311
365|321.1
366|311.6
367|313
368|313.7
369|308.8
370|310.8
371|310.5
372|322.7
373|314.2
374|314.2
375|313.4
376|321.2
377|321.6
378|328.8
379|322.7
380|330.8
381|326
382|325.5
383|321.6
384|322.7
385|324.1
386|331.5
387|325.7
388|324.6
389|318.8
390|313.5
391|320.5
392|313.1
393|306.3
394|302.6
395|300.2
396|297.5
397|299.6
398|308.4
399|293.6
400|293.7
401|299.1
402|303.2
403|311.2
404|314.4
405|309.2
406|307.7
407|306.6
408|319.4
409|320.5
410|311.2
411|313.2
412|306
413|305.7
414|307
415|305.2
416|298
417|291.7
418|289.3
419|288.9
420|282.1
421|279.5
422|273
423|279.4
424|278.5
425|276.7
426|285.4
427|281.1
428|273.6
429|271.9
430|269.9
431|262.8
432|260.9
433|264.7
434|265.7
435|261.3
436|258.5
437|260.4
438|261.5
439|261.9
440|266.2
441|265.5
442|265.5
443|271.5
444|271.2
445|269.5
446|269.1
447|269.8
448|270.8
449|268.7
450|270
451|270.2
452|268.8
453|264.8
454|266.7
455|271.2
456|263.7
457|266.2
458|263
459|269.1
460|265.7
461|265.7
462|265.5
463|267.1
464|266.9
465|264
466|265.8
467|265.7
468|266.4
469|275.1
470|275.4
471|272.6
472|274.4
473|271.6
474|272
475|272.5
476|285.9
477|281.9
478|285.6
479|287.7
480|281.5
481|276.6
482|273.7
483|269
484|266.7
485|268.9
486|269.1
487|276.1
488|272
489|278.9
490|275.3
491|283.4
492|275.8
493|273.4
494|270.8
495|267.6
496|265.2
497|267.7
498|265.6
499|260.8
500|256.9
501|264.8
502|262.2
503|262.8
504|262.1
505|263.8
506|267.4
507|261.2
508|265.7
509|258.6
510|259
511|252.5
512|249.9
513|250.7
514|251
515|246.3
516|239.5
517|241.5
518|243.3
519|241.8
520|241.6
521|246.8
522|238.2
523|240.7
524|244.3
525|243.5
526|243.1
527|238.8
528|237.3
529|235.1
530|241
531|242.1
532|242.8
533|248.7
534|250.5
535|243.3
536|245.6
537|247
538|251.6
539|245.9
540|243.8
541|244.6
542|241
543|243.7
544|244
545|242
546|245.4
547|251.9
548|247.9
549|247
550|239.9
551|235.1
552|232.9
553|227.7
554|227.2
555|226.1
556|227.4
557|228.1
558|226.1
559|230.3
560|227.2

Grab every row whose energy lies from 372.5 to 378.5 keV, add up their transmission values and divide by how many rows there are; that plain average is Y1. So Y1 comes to 319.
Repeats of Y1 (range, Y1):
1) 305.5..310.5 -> 338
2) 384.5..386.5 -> 328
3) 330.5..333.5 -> 322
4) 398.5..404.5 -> 303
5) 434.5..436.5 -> 260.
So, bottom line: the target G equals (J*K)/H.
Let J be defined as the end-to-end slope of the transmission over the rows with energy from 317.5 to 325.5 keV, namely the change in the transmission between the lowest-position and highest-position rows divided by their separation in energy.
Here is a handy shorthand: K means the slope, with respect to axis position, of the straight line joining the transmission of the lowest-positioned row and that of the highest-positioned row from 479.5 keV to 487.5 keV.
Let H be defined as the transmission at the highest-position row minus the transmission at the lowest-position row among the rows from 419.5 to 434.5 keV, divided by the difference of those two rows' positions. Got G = 0.7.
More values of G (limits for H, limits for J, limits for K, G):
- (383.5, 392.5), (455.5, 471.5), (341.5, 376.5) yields 0.2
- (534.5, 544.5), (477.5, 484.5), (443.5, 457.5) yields 15.6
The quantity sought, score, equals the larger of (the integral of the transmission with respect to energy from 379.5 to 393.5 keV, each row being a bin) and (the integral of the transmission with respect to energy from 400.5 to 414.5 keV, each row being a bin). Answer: 4505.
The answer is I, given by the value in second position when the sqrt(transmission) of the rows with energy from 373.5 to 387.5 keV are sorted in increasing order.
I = 17.7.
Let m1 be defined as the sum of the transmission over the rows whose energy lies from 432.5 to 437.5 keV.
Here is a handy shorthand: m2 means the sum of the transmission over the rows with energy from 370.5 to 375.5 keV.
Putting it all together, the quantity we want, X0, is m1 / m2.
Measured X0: 0.83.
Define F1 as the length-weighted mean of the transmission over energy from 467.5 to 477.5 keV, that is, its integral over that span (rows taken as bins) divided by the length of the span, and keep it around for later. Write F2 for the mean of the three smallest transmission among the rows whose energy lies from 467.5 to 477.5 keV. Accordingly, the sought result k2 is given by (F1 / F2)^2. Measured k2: 1.04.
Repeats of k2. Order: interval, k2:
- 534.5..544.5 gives 1.02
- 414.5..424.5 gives 1.07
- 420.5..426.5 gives 1.02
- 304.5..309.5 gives 1.01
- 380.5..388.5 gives 1.02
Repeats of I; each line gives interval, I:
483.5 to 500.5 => 16.1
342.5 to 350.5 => 18.1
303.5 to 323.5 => 18.1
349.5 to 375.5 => 17.6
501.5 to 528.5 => 15.4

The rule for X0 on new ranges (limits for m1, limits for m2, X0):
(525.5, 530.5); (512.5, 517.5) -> 0.97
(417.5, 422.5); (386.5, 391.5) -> 0.88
